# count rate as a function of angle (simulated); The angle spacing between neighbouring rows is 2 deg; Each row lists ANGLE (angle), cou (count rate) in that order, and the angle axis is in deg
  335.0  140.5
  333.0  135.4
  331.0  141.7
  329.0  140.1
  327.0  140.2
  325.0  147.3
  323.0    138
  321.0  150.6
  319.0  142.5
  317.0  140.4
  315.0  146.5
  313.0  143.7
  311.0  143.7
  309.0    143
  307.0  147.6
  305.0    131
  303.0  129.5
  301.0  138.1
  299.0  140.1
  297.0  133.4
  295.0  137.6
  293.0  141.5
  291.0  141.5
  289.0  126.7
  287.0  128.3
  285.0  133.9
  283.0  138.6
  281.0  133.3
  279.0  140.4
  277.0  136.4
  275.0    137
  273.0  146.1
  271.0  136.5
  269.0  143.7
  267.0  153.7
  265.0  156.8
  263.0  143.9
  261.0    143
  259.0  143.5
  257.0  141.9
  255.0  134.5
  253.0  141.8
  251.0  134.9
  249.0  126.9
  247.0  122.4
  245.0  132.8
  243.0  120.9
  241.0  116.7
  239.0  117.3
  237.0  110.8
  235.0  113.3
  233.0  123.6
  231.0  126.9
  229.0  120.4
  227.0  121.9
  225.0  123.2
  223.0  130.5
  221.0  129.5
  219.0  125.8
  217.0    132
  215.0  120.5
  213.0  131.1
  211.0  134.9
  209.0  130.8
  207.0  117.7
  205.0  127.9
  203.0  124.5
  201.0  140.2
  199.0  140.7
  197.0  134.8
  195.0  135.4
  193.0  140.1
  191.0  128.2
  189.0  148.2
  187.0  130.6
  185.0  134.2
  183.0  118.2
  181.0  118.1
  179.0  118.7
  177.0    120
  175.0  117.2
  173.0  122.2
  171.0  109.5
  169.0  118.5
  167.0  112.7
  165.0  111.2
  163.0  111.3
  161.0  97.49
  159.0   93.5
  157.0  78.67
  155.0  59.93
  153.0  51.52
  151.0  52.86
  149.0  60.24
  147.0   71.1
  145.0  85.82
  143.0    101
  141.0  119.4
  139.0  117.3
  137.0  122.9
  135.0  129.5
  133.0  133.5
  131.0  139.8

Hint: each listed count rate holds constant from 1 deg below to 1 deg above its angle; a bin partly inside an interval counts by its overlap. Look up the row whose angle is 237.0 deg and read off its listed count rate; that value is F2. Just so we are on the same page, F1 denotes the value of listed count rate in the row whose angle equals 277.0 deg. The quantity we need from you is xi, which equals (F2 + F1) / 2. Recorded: 124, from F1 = 136.4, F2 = 110.8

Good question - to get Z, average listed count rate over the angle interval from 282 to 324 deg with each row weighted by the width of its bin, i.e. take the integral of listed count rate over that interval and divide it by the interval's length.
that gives 139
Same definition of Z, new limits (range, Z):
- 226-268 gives 131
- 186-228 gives 131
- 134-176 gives 97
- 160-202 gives 124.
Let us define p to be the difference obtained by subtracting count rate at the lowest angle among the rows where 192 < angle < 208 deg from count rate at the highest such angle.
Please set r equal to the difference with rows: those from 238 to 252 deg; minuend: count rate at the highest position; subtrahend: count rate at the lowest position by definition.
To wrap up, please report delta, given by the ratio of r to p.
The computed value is -0.8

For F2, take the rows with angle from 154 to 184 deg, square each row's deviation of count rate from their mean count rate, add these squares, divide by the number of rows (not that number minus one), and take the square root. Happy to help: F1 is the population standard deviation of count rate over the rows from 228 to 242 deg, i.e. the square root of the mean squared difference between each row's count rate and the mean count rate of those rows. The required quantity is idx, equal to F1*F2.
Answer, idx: 89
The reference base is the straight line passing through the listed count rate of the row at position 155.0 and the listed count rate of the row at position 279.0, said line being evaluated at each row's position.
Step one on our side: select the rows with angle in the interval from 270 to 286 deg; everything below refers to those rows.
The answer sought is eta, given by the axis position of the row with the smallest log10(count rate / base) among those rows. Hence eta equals 285.0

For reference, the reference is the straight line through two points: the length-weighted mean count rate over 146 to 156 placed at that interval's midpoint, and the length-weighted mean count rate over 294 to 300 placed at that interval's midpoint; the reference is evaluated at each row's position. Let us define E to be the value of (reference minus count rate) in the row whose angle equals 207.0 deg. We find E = -29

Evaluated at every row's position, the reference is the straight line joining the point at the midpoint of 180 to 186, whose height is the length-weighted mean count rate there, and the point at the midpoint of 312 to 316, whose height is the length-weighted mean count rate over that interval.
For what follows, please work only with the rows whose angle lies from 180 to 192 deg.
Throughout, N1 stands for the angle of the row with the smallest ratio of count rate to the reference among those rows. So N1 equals 183.0 deg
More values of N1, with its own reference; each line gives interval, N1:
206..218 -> 207.0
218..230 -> 229.0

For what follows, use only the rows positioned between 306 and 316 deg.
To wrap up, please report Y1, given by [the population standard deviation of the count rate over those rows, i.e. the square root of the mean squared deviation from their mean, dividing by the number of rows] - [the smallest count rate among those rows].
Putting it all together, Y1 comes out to -141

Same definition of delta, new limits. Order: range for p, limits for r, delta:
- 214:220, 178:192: 1.8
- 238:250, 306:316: -0.1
